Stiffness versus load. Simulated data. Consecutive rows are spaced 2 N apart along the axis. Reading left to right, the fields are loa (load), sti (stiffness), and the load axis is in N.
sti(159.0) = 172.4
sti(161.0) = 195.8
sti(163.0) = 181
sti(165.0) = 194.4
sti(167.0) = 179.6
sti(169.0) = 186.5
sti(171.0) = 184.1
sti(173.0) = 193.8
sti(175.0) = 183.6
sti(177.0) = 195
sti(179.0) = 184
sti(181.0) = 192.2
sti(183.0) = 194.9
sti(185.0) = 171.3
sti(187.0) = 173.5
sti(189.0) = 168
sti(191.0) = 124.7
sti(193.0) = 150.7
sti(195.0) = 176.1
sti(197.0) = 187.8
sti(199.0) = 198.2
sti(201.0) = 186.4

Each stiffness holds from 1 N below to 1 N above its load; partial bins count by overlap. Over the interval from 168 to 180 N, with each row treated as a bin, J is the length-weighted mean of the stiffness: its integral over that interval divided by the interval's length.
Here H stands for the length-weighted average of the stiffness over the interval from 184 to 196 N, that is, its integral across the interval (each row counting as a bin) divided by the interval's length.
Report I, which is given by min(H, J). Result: 161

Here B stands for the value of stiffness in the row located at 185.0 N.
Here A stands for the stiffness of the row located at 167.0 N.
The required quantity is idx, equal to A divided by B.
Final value 1.048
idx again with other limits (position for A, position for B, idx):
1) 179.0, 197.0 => 0.980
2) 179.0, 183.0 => 0.944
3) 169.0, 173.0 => 0.962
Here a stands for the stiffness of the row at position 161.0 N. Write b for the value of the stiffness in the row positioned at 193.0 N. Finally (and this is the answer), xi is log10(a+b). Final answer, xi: 2.54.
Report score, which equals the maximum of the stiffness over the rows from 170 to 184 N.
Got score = 195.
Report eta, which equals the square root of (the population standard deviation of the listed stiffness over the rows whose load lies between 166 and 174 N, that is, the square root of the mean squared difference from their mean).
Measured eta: 2.3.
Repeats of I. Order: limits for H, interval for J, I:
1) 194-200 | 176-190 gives 183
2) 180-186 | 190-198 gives 160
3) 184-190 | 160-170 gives 171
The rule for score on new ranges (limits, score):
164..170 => 194.4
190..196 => 176.1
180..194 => 194.9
